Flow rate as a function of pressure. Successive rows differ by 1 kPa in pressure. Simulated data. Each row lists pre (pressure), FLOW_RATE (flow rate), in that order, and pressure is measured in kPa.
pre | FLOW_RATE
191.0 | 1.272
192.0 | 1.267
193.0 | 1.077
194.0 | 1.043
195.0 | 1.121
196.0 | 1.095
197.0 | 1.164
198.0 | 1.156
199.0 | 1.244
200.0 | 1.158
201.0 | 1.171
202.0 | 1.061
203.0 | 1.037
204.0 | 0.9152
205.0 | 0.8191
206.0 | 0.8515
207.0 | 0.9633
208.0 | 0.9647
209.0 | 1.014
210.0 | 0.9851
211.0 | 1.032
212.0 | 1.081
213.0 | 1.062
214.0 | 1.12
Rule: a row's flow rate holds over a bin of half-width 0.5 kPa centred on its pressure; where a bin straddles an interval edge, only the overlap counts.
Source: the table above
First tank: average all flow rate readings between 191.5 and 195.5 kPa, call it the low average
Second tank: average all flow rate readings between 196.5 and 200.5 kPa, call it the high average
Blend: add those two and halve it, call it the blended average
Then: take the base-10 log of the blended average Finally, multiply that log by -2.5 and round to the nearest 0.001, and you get -0.155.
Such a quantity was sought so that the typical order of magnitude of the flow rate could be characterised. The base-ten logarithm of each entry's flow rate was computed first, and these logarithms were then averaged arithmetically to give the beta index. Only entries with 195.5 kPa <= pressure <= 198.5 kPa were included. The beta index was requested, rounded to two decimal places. 0.06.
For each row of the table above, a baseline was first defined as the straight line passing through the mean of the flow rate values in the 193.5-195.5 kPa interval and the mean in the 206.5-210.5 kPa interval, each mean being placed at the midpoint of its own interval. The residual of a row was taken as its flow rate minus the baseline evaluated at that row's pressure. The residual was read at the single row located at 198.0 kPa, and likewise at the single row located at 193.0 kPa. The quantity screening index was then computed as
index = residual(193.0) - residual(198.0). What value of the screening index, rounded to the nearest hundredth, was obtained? -0.11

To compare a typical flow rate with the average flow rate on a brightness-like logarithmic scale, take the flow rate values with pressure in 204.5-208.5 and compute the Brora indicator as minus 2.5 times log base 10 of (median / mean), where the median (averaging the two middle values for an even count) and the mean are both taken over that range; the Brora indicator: -0.009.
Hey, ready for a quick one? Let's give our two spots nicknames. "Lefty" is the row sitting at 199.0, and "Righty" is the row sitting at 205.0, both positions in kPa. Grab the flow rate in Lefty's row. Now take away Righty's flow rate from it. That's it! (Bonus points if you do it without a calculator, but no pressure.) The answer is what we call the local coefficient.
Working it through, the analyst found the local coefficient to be 0.42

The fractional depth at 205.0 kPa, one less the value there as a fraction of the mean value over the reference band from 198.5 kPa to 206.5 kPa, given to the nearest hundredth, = 0.21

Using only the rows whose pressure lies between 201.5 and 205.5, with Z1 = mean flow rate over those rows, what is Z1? 0.96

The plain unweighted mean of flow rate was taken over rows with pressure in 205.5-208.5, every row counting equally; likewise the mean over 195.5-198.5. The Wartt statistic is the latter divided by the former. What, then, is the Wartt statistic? 1.23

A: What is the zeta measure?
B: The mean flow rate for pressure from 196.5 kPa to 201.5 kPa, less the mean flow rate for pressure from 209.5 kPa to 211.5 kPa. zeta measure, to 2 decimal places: 0.17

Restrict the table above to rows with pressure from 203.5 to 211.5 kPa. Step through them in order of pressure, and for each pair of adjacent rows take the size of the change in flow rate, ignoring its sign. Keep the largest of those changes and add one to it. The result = 1.11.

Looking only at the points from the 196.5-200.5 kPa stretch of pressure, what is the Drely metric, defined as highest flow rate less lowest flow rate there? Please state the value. 0.09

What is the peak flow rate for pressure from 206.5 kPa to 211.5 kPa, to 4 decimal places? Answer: 1.0320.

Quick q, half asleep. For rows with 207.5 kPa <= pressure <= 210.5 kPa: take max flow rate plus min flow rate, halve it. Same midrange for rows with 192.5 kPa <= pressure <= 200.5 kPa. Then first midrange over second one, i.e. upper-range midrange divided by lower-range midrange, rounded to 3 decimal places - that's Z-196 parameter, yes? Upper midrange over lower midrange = 0.865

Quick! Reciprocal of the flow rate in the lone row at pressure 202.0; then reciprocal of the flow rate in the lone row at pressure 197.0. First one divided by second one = 1.10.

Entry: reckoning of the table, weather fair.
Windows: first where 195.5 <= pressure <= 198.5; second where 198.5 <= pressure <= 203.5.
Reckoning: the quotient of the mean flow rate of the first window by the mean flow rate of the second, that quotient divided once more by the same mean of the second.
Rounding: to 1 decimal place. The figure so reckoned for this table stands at 0.9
